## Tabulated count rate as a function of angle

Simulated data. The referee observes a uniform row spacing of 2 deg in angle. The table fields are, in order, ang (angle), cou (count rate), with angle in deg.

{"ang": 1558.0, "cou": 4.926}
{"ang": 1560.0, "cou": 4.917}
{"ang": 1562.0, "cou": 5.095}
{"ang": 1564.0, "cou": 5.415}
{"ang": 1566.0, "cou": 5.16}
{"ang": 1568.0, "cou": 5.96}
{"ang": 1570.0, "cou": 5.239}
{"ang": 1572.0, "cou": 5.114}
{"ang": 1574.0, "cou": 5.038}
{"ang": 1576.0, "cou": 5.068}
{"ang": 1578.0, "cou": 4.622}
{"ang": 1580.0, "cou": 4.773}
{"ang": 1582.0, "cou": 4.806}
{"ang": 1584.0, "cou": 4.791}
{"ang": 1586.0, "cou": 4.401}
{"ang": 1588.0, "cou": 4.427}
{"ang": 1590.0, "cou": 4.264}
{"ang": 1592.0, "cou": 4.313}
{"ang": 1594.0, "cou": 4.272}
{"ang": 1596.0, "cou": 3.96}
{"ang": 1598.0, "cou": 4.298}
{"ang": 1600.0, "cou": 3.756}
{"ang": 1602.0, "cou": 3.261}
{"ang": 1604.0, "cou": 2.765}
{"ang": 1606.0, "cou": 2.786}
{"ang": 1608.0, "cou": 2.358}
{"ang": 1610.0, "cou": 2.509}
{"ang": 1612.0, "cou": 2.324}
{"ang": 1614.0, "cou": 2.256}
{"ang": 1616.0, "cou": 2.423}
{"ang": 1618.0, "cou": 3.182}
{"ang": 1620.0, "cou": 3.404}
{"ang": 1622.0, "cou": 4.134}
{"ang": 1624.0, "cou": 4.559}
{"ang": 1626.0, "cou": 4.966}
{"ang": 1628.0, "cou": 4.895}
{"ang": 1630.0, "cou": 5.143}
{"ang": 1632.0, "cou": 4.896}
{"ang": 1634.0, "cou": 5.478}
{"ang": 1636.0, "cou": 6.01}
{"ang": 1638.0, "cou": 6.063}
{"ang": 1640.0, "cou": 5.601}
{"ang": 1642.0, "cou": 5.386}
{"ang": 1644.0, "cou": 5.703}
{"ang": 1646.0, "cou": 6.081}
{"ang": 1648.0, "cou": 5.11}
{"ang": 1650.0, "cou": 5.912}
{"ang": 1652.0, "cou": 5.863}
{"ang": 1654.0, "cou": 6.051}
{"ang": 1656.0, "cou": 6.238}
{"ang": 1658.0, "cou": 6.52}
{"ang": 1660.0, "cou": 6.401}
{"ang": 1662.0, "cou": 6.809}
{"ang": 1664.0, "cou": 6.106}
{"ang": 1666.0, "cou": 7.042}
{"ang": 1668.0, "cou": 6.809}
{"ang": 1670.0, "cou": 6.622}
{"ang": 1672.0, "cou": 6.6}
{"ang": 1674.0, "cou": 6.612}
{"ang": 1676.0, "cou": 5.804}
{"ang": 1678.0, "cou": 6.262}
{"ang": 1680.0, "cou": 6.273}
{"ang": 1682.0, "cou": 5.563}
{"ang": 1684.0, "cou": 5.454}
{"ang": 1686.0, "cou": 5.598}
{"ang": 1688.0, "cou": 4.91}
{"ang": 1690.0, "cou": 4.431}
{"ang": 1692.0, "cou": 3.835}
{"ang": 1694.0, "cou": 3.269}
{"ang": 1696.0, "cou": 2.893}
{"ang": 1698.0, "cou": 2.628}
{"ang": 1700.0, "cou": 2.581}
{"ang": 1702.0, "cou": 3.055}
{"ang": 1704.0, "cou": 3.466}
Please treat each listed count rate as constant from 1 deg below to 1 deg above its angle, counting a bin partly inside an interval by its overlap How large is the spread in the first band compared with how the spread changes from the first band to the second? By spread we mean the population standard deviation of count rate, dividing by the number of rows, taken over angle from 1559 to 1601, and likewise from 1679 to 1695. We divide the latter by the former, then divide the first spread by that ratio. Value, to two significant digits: 0.28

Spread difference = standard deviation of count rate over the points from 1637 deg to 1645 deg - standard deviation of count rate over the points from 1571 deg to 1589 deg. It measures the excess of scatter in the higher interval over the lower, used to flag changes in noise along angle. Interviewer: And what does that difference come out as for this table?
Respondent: 0.0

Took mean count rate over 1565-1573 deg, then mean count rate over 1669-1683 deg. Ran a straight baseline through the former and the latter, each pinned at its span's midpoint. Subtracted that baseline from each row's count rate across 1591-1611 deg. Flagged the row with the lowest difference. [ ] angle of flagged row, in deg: 1608.0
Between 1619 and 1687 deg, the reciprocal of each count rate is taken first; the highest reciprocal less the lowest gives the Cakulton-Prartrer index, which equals 0.15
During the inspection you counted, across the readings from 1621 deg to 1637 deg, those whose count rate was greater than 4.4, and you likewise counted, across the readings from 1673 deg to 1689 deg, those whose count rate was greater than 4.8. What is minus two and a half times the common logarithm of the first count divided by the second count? 0.1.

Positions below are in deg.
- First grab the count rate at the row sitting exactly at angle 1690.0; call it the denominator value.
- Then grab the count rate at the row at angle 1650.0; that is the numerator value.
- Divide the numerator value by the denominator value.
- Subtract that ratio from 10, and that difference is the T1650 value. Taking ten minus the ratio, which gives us 8.7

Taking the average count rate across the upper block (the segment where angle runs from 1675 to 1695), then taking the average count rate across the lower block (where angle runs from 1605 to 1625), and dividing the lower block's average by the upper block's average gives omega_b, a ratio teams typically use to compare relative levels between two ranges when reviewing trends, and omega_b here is 0.6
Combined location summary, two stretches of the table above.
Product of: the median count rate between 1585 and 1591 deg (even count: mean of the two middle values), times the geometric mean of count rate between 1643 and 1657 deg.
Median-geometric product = 26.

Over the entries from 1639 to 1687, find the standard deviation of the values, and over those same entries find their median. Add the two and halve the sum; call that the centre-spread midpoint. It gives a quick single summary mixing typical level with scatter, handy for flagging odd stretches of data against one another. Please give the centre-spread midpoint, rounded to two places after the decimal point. 3.30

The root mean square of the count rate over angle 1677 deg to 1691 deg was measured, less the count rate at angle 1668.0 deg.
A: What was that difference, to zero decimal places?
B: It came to -1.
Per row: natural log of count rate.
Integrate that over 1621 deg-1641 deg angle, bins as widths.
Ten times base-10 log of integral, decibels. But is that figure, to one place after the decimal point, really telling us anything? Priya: 15.2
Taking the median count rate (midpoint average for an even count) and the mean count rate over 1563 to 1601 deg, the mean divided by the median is 0.99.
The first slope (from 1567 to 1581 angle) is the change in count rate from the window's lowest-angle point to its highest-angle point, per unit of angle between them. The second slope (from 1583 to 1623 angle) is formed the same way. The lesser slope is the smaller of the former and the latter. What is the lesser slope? -0.10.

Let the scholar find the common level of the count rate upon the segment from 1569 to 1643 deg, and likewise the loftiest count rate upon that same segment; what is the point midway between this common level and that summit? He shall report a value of 5.2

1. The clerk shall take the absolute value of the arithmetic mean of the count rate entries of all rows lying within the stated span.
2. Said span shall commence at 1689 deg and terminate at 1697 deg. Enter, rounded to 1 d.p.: 3.6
